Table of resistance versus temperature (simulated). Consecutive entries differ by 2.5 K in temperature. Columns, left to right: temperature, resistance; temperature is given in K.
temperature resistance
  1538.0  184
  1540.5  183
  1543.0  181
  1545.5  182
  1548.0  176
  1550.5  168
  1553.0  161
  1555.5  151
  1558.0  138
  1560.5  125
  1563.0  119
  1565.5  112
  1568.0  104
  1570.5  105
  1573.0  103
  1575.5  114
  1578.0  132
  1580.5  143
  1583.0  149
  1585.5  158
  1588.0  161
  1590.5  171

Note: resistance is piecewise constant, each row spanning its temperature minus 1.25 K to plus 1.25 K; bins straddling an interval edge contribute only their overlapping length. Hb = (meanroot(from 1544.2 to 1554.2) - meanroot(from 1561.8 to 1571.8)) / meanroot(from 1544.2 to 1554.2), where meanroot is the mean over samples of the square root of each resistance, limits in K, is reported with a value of 0.20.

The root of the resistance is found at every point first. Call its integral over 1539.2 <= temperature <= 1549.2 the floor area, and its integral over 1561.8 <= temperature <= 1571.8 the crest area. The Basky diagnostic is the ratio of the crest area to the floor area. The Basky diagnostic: 0.78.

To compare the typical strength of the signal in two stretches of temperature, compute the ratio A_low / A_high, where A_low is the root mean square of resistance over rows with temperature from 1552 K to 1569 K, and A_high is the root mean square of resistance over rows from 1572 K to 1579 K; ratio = 1.1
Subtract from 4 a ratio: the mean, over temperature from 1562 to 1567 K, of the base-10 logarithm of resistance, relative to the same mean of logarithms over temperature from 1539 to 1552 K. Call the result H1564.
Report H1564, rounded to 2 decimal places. 3.08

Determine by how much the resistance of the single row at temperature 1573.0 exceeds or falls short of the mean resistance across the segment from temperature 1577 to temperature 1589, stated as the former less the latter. -46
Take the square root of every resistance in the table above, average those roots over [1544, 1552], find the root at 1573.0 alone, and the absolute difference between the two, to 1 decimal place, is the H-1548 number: 3.1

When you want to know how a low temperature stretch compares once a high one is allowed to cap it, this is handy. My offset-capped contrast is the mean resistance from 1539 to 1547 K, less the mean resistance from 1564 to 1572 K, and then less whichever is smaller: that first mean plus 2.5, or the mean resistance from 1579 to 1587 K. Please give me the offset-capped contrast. -75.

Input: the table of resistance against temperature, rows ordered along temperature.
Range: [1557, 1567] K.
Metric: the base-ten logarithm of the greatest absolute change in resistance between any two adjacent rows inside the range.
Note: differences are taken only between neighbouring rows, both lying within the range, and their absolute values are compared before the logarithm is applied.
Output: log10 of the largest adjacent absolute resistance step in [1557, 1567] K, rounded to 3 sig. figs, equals 1.11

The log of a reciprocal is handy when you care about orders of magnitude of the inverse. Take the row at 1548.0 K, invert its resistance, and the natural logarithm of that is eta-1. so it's -5.17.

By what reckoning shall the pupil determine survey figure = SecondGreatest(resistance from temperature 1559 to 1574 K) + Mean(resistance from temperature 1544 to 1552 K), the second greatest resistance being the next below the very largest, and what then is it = 294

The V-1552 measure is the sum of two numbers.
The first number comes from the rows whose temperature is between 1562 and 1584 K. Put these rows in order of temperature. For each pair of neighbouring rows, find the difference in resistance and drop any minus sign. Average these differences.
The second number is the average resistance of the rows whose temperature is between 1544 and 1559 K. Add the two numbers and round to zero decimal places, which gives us 171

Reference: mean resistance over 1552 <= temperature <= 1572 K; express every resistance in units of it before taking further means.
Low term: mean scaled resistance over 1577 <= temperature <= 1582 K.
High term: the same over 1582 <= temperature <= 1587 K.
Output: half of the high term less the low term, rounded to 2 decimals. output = 0.06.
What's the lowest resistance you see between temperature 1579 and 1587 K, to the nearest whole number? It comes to 143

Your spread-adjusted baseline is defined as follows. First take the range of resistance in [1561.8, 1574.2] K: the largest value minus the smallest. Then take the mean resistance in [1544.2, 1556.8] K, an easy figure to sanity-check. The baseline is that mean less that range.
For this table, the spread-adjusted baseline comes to 152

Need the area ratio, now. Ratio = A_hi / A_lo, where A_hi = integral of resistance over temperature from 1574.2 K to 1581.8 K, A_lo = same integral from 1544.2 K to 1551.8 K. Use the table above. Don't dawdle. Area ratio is 0.74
